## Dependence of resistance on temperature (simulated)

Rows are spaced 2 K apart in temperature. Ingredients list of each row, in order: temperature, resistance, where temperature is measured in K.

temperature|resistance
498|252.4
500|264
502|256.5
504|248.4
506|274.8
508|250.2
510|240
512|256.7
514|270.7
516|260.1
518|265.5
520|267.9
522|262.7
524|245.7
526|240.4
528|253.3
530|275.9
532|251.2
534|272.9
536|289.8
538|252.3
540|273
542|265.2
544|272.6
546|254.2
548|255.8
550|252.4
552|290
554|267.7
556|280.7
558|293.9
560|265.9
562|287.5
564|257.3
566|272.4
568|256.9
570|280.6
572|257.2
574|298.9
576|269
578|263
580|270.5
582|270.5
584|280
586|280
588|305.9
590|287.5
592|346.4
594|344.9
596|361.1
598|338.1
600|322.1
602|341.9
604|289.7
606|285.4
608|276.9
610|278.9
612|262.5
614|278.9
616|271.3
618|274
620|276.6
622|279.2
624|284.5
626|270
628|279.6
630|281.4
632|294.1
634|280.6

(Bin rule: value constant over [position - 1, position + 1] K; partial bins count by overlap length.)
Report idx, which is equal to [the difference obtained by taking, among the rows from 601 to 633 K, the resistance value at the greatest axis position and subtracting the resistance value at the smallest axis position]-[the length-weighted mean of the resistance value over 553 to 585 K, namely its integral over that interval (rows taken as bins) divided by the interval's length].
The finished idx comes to -321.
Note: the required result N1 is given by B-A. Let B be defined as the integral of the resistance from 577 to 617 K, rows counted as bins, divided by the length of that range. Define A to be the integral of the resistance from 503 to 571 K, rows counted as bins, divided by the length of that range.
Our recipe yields 33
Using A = 265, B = 298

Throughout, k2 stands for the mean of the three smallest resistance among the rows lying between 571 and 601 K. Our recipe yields 263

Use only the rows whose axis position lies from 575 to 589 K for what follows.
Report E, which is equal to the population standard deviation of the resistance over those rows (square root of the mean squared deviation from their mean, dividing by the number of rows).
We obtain 13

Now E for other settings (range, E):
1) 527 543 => 13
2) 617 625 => 4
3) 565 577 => 14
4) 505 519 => 11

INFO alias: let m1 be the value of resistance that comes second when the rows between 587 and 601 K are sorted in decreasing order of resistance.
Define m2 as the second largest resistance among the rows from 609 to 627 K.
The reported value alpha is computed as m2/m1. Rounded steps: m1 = 346.4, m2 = 279.2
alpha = 0.81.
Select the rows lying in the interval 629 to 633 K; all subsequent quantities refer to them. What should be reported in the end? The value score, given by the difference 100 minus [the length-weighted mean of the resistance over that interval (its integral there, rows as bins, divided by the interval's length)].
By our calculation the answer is -188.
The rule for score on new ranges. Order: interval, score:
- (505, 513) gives -155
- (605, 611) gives -180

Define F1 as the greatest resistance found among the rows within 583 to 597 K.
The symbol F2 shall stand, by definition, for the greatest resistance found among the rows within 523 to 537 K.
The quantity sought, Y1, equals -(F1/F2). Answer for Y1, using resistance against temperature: -1.25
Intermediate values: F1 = 361.1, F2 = 289.8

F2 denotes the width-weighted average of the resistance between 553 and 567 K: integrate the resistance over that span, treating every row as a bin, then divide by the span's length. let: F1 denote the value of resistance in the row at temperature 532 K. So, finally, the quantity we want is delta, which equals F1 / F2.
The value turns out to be 0.91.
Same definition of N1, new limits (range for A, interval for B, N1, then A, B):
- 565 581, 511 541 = -9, 271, 263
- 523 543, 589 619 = 42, 262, 304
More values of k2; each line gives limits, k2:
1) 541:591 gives 254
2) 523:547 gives 246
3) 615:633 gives 272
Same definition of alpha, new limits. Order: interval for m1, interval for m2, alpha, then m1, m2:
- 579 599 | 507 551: 0.80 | 346.4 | 275.9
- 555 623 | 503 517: 0.78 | 346.4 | 270.7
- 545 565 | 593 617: 1.19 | 290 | 344.9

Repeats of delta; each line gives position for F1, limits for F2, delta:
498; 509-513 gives 1.02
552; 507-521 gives 1.12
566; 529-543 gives 1.01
